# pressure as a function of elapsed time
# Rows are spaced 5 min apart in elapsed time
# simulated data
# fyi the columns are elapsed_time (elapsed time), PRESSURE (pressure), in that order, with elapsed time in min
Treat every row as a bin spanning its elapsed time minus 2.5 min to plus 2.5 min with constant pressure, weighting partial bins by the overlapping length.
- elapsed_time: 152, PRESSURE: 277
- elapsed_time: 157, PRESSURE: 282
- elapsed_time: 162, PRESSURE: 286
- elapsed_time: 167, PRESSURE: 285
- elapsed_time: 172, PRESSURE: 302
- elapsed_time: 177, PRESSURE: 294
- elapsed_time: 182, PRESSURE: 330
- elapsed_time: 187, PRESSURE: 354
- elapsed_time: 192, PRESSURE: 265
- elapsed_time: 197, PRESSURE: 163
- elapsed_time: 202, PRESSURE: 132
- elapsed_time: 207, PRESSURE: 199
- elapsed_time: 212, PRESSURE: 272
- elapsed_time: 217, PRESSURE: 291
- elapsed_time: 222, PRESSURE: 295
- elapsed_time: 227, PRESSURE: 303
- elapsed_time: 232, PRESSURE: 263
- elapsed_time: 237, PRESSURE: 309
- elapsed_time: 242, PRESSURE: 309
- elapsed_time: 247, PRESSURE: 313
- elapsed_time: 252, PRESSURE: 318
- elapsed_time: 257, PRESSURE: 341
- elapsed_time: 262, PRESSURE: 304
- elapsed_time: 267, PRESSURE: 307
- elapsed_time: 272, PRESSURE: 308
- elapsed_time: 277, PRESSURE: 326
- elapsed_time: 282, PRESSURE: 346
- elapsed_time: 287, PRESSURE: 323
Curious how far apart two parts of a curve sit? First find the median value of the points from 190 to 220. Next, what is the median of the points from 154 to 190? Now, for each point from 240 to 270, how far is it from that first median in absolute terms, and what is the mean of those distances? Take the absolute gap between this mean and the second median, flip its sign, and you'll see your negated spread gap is -211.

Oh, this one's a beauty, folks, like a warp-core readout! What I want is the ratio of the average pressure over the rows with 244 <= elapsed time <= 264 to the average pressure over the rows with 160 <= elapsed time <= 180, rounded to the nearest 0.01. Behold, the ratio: 1.09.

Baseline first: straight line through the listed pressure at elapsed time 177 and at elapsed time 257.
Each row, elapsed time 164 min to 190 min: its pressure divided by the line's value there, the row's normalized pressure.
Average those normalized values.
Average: 1.06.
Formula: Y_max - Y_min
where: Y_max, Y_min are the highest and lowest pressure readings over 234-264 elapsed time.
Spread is 37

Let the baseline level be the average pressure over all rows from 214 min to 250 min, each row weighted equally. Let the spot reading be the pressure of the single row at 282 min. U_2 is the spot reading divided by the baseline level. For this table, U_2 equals 1.16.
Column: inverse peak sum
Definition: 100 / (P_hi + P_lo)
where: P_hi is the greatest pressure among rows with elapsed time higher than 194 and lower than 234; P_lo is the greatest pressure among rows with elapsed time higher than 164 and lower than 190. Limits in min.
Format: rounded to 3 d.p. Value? 0.152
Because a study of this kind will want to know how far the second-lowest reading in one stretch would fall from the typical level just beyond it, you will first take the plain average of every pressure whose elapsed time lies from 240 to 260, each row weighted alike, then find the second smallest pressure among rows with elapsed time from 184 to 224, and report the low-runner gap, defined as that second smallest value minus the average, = -157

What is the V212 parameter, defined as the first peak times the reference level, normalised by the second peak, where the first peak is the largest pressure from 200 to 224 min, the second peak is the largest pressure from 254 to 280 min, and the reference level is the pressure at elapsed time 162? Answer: 247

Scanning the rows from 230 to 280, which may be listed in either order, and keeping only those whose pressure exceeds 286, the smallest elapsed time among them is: 237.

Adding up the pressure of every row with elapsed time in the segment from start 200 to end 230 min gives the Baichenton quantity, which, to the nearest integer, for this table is 1492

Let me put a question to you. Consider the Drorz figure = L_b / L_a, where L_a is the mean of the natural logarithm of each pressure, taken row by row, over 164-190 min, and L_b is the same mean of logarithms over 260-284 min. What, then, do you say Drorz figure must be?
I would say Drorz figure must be 1.00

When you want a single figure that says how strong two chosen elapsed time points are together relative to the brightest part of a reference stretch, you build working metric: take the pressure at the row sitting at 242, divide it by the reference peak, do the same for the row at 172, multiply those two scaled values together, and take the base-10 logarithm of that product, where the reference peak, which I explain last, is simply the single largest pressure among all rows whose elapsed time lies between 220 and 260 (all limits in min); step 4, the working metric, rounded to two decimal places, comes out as -0.10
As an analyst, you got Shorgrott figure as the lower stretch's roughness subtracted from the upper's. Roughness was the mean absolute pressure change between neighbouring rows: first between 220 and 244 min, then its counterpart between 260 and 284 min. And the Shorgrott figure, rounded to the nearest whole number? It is -13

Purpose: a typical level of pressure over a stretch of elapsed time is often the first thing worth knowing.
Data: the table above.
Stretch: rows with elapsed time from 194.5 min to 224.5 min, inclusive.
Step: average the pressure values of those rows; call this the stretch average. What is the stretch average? 225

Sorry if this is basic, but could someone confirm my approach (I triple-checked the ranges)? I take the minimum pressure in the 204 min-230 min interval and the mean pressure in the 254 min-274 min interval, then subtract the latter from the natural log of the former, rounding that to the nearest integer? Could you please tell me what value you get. -310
